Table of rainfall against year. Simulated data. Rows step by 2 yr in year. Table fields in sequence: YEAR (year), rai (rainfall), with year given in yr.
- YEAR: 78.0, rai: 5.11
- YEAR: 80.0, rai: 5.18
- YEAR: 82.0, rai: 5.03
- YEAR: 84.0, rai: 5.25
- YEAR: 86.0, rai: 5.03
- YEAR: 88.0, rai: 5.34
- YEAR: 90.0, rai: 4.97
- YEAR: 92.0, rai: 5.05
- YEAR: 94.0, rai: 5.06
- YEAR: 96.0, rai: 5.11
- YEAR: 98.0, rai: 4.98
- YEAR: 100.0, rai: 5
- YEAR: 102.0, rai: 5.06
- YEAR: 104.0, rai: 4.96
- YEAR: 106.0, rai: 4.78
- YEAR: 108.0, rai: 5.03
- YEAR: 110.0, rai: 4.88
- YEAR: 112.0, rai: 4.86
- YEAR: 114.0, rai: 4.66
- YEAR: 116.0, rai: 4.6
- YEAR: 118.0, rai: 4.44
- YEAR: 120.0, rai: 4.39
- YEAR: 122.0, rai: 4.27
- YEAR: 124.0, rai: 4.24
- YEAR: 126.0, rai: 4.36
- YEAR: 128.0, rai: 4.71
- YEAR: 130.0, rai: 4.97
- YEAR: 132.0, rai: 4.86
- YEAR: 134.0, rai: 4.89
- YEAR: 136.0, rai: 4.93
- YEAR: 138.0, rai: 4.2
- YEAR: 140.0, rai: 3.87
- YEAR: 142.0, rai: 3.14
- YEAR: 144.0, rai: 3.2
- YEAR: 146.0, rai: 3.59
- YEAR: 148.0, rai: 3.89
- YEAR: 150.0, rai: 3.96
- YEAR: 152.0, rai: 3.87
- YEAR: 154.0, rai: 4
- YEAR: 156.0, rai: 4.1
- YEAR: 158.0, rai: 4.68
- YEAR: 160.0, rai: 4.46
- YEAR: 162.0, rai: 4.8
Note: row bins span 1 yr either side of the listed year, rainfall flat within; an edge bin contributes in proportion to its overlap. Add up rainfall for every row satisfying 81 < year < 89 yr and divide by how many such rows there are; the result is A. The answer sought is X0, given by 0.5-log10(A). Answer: -0.21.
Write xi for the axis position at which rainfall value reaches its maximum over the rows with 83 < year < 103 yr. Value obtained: 88.0 yr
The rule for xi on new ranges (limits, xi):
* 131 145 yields 136.0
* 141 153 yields 150.0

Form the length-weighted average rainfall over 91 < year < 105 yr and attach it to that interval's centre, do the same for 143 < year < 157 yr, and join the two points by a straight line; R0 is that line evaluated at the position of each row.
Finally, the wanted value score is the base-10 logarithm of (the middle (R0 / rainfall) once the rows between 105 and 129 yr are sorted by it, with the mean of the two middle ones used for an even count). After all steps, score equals 0.001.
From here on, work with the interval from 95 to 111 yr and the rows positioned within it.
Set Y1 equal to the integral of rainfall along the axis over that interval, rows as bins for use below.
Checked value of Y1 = 80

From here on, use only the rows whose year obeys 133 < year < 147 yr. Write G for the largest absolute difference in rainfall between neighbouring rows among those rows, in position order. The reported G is 0.73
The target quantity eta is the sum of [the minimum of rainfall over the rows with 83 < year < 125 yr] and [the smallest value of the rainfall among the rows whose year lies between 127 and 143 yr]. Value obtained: 7.4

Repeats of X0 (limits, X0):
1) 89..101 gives -0.20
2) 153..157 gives -0.11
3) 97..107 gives -0.20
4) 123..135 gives -0.17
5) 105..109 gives -0.19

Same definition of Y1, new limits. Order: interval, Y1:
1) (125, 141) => 74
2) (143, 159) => 63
